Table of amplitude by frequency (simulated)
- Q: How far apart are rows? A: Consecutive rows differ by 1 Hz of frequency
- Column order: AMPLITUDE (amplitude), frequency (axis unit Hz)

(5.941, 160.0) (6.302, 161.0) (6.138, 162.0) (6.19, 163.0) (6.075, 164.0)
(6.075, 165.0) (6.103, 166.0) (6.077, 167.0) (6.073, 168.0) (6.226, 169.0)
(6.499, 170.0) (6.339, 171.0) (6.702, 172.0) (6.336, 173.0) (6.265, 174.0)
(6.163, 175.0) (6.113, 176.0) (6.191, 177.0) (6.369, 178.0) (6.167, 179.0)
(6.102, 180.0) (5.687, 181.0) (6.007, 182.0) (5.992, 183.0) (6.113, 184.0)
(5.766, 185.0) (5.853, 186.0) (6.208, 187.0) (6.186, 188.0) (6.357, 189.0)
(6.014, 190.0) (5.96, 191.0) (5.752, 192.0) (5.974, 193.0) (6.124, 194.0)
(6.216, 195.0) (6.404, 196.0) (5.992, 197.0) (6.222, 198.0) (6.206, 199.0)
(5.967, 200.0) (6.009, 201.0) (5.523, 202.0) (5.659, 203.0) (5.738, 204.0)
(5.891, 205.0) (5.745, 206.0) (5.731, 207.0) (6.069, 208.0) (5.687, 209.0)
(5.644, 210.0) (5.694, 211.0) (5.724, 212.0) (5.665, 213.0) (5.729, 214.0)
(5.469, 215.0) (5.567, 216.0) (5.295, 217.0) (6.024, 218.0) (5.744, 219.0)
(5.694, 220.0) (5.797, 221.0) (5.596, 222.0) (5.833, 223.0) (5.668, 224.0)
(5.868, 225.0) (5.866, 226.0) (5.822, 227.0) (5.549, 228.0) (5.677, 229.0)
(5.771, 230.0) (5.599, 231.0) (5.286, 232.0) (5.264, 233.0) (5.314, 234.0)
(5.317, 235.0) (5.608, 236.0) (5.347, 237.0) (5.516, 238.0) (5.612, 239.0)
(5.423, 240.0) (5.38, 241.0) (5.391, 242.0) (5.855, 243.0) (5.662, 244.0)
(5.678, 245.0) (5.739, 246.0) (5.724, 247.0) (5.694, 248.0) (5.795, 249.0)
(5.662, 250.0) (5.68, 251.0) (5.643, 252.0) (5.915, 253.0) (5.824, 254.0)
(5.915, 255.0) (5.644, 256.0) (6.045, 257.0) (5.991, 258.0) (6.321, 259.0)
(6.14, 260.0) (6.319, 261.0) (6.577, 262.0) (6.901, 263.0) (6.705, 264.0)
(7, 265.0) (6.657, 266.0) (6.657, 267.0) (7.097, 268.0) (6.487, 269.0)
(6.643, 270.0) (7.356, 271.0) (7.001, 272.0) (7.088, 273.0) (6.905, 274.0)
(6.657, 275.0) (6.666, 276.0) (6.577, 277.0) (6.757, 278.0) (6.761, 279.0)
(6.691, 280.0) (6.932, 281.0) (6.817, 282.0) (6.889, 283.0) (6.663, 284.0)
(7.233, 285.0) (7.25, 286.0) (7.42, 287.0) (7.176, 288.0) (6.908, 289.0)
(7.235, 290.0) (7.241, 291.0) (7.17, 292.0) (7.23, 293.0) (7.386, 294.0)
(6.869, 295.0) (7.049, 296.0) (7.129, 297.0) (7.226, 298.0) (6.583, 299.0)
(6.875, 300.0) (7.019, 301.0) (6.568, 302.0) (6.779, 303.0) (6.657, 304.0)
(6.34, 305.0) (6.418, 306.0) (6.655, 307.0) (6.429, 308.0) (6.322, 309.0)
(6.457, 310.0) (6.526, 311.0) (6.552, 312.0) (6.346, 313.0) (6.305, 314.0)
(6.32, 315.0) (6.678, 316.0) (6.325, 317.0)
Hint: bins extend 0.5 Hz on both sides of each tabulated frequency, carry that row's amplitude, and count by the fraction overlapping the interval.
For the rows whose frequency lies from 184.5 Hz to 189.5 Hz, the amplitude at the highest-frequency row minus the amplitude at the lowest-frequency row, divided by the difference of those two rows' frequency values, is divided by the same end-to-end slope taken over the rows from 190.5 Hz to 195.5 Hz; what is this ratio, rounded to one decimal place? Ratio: 2.3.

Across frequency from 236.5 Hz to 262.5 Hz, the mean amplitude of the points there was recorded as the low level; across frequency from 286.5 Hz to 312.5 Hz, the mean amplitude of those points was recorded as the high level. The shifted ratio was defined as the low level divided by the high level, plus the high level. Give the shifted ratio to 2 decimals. 7.70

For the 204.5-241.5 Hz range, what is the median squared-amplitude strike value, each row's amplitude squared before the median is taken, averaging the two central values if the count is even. 32.1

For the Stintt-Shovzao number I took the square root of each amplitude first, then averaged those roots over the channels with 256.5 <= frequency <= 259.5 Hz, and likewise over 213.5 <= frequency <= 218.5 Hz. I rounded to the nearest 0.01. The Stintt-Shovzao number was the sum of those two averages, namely 4.84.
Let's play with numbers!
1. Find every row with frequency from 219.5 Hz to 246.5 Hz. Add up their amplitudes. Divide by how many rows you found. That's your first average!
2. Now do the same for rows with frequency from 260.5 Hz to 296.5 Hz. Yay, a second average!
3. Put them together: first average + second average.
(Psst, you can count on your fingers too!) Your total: 12.5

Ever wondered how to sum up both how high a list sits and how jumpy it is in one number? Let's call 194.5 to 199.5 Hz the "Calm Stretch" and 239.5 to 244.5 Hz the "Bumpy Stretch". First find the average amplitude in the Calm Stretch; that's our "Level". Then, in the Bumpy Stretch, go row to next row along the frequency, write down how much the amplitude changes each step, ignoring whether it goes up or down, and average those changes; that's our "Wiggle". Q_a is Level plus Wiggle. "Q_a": 6.4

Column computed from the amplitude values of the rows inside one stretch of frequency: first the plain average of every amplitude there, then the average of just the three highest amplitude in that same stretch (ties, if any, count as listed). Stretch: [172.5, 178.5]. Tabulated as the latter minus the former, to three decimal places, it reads 0.084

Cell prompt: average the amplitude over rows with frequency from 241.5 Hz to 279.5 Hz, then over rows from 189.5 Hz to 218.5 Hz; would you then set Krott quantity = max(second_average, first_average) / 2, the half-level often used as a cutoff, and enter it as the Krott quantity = 3.1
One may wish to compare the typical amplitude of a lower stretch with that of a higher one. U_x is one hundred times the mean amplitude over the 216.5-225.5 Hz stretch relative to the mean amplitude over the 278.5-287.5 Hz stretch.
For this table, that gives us 82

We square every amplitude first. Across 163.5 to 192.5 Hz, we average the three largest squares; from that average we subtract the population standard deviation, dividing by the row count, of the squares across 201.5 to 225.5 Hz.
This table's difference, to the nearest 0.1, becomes 40.7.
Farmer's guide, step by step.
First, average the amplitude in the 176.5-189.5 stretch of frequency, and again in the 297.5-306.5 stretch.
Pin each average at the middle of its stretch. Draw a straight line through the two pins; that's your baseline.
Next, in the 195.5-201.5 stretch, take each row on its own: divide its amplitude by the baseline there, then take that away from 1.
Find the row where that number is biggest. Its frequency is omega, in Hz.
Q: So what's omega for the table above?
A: 200.0 Hz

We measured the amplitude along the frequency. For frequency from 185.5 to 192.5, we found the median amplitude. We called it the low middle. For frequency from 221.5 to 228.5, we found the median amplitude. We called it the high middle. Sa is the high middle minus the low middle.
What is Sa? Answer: -0.19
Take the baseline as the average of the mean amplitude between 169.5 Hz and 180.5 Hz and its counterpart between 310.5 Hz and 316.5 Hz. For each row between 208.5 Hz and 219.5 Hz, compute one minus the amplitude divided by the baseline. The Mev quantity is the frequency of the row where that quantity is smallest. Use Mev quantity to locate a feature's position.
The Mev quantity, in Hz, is 218.0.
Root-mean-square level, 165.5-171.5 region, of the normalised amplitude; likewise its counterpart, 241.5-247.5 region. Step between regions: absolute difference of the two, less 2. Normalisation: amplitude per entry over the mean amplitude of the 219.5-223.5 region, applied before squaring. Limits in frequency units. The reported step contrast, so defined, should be -1.90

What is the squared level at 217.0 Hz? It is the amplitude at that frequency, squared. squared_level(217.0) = 28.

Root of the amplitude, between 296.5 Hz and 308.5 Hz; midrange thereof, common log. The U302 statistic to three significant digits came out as 0.415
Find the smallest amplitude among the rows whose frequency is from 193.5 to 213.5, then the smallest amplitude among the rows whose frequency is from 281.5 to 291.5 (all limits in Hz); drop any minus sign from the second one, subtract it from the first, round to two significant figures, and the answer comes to -1.1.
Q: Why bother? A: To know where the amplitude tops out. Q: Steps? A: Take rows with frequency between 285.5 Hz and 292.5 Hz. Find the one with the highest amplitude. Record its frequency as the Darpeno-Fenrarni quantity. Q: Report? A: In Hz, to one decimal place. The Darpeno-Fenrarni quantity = 287.0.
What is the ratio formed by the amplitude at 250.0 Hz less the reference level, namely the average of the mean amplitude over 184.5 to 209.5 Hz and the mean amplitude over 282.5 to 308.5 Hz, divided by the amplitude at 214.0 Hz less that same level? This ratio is 1.1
